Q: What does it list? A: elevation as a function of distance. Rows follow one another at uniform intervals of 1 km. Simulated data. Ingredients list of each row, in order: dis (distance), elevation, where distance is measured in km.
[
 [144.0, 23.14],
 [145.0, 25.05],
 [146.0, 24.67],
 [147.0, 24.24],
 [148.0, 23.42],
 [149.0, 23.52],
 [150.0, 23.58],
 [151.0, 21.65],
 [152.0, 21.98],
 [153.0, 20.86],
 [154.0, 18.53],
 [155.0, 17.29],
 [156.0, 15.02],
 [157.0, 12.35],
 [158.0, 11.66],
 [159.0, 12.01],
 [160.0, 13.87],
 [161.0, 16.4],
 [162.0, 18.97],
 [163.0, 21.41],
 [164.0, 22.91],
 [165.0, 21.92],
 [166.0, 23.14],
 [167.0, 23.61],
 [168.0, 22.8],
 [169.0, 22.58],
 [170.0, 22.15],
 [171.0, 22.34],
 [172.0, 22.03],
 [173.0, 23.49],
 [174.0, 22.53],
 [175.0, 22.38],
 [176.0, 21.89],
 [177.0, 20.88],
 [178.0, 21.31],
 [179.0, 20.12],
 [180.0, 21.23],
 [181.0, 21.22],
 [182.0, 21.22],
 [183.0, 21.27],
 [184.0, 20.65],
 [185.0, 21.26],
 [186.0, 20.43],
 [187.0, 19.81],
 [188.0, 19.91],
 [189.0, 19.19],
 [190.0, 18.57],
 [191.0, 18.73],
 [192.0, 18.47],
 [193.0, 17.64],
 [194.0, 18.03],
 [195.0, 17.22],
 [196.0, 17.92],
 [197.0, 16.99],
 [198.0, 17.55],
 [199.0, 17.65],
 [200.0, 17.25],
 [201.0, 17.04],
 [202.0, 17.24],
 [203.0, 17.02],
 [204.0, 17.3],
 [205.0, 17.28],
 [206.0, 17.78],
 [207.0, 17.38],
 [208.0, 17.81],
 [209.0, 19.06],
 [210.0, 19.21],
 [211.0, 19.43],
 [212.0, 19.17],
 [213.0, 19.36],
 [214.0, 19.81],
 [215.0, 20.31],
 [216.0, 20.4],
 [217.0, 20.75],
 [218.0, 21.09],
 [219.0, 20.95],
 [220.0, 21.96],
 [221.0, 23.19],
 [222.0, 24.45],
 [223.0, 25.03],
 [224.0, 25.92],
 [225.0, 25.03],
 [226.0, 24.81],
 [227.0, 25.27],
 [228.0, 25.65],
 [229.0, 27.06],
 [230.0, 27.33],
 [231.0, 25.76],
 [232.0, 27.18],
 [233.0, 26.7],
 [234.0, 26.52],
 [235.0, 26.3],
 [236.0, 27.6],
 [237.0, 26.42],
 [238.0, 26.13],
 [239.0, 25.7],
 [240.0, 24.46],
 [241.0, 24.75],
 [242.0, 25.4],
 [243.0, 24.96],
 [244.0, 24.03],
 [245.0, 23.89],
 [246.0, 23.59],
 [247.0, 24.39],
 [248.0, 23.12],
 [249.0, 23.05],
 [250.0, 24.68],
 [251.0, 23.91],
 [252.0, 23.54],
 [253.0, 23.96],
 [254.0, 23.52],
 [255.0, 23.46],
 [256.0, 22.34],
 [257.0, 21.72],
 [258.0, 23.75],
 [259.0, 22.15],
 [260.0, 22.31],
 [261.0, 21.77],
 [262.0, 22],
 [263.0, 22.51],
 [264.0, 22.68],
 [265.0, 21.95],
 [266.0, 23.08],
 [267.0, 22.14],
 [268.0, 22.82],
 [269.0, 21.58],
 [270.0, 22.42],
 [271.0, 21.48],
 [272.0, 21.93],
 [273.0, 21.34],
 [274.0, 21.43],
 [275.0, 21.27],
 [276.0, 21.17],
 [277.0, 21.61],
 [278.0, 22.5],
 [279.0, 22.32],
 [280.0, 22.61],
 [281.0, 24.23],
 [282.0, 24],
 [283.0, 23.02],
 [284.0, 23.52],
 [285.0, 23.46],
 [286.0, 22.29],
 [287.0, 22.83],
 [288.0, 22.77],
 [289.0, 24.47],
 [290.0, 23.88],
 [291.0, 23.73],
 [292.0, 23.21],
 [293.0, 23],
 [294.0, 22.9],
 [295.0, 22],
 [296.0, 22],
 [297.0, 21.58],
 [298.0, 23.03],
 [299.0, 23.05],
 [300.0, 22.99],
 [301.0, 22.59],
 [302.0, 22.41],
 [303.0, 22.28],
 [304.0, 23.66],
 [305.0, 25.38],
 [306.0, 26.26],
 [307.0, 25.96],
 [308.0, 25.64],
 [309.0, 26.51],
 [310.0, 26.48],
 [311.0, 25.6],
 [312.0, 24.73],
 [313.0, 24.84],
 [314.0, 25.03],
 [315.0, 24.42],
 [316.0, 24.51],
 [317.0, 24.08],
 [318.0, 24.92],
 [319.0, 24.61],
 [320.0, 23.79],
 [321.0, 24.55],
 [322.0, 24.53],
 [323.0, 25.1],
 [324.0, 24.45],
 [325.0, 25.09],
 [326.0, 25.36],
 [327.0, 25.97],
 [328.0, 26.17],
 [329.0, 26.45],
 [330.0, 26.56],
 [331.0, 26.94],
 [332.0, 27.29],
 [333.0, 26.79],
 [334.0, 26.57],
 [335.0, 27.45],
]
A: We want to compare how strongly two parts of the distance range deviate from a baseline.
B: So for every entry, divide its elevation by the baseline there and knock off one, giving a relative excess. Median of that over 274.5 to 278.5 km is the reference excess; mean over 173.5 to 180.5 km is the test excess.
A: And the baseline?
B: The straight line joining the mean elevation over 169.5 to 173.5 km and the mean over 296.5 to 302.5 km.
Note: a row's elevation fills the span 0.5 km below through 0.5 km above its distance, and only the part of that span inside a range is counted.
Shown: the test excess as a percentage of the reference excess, 90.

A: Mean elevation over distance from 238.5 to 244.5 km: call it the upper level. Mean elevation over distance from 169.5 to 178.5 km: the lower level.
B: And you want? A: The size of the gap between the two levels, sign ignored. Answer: 2.8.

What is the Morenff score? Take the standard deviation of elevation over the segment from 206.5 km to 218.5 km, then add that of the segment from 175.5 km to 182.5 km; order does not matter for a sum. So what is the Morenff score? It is 1.6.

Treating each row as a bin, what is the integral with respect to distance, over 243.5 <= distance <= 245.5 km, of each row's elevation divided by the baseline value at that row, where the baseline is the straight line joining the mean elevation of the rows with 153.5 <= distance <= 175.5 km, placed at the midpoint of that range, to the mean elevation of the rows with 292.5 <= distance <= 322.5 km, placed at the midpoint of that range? 2.2 km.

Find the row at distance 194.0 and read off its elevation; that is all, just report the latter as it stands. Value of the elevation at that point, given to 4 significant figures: 18.03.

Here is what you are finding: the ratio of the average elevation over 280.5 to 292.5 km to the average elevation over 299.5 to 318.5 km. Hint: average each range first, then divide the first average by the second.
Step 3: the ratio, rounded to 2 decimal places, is 0.95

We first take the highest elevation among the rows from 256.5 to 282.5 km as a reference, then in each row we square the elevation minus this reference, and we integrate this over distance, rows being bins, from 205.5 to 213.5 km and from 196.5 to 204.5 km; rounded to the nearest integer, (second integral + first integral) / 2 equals 322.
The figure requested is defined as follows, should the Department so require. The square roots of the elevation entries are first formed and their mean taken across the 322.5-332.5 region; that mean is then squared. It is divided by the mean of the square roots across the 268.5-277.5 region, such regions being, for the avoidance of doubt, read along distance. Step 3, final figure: 5.58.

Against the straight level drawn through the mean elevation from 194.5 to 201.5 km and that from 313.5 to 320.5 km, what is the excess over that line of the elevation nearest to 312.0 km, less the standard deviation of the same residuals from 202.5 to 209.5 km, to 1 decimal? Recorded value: 0.0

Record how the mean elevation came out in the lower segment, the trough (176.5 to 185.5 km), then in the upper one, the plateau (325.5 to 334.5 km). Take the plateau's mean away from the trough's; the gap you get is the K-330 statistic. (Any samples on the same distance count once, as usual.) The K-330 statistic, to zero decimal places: -5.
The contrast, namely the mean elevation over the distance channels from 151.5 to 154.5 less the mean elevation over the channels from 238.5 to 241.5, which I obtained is -5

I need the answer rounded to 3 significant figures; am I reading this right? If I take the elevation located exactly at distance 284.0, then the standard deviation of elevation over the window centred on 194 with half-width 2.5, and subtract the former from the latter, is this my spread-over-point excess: -23.1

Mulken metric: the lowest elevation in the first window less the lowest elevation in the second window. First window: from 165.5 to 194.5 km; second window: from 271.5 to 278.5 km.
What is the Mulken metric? -4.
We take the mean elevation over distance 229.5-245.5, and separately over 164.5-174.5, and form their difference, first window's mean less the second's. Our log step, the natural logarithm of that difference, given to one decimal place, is 1.2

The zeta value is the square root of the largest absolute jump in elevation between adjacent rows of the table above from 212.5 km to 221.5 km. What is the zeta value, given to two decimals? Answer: 1.11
